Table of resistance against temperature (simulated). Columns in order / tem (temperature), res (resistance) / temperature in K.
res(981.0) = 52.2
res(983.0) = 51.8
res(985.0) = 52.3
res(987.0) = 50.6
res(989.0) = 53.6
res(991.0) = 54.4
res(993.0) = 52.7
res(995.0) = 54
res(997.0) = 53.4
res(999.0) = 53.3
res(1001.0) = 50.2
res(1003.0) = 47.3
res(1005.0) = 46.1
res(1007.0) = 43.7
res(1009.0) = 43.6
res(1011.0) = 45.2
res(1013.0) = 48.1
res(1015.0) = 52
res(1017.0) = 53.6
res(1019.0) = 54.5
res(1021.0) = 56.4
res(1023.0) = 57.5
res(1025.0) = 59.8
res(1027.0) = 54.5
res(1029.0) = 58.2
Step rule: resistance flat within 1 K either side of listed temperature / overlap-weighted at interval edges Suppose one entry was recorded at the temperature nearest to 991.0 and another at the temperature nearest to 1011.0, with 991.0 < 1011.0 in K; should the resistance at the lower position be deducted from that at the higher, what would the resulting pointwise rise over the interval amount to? -9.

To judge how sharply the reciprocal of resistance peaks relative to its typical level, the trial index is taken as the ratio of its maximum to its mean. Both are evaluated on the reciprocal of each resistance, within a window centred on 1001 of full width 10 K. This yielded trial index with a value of 1.082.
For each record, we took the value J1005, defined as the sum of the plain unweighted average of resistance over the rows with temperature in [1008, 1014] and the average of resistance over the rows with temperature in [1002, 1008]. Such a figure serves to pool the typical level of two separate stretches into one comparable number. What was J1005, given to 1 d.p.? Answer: 91.3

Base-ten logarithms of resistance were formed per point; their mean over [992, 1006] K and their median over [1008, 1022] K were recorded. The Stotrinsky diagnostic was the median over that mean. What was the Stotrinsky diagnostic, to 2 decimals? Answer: 1.01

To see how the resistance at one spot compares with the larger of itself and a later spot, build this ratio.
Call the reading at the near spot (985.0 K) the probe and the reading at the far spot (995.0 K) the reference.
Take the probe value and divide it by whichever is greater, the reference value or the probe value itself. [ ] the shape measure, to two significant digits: 0.97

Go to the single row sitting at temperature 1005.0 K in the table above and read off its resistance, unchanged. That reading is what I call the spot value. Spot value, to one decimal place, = 46.1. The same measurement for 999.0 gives 53.3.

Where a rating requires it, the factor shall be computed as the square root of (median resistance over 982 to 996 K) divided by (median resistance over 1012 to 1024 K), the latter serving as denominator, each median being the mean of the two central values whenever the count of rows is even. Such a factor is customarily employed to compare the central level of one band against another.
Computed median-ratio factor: 0.99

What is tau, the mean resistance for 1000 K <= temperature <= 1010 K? 46.2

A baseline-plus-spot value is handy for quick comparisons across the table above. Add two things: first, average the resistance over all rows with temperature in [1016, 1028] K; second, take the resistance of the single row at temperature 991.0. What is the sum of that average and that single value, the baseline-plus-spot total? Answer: 110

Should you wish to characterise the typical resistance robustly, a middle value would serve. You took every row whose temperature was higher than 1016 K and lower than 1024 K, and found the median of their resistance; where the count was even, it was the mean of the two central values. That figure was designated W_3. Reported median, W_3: 55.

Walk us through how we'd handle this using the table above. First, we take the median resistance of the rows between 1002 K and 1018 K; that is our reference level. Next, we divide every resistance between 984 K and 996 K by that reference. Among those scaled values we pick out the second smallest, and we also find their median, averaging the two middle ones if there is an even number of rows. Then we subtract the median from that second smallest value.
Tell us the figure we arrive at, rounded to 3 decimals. -0.018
